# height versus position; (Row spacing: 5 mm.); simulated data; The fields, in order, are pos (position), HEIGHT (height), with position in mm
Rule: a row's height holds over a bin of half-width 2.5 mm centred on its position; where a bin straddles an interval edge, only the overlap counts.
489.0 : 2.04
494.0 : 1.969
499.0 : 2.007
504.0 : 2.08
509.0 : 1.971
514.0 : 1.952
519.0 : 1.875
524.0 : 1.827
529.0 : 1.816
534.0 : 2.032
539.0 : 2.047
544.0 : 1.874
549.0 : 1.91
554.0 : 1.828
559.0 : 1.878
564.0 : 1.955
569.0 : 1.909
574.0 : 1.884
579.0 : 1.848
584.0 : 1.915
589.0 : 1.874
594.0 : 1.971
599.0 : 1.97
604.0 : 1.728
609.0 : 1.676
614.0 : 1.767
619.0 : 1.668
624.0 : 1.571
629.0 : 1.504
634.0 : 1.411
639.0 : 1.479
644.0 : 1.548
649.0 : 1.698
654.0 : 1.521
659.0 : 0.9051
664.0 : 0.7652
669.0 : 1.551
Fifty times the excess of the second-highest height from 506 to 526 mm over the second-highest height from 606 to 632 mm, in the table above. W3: 14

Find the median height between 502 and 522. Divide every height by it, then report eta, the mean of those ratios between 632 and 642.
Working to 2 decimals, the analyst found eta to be 0.74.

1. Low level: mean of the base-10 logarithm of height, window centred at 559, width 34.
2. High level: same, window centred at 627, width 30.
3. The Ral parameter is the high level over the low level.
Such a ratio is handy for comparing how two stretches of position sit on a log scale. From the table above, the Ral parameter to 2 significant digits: 0.70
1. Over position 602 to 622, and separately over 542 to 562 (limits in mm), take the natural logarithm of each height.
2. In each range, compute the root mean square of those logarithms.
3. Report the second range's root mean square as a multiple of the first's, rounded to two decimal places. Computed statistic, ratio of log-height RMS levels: 1.17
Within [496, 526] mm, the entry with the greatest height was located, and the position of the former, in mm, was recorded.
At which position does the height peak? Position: 504.0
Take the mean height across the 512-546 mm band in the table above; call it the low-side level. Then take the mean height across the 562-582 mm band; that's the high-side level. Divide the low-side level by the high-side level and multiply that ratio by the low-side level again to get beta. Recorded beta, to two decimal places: 1.94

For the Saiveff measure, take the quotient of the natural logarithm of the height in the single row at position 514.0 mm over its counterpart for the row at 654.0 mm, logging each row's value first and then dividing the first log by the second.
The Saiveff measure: 1.59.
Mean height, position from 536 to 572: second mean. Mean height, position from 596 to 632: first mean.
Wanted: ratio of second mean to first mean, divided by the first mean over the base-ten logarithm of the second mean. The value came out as 0.19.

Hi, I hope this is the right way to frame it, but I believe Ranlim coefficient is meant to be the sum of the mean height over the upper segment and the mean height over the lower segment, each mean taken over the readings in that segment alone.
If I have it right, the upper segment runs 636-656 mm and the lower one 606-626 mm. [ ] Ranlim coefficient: 3.23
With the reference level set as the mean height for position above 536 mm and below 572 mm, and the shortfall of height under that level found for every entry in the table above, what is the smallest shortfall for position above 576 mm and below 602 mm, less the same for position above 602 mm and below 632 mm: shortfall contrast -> -0.20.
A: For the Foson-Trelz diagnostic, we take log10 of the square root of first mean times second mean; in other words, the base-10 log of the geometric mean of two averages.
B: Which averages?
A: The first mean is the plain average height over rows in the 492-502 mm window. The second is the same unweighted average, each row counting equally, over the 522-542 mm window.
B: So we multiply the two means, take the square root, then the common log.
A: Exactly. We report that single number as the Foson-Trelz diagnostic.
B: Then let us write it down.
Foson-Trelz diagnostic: 0.29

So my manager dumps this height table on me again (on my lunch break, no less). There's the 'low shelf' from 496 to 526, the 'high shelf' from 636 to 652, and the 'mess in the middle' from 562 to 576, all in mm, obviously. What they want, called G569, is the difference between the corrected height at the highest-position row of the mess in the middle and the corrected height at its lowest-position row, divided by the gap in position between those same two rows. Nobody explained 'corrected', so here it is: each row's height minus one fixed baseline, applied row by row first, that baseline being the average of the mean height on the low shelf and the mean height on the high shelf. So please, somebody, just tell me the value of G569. -0.007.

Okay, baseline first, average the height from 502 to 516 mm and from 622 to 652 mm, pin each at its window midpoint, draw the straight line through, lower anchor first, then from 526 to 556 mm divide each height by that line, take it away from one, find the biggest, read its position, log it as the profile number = 529.0 mm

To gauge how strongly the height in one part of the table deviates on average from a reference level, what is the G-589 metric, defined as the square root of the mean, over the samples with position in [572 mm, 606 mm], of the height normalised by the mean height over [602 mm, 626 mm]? 1.06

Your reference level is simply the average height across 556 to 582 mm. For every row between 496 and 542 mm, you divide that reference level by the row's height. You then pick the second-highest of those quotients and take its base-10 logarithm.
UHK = 0.016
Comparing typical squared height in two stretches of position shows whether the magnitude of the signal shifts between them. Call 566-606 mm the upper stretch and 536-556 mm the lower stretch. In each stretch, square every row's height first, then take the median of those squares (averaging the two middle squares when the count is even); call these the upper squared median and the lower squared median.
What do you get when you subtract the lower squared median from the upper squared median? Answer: 0.0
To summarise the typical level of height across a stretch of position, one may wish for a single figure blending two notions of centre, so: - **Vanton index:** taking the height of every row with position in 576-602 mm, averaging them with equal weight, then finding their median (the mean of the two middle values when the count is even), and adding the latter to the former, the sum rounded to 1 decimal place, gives 3.8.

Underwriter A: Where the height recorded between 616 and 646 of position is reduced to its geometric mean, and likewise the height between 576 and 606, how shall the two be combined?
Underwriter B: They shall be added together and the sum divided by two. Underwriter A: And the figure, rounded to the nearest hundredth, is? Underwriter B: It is 1.71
